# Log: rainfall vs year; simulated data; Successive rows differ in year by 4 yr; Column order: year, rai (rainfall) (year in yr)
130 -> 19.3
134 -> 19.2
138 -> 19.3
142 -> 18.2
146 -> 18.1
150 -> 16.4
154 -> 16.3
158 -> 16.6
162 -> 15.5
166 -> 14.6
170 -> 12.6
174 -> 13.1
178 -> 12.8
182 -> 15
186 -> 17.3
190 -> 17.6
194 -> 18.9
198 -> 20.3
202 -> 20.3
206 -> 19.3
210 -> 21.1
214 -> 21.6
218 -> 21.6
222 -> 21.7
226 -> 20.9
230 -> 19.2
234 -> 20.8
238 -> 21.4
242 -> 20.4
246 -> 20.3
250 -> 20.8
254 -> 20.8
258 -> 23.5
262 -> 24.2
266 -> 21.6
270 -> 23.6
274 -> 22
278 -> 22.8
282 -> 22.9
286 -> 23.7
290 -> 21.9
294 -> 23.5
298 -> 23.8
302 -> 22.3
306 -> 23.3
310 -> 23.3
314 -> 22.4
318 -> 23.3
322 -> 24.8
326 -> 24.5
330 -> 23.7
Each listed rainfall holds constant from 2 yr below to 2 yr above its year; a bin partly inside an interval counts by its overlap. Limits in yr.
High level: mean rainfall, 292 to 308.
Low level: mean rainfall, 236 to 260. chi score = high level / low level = 1.10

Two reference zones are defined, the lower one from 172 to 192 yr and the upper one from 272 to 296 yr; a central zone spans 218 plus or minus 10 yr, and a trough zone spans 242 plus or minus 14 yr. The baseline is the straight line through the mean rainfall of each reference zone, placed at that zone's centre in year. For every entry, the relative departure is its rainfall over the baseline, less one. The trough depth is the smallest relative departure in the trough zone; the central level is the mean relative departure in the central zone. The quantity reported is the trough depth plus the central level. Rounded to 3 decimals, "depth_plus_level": 0.210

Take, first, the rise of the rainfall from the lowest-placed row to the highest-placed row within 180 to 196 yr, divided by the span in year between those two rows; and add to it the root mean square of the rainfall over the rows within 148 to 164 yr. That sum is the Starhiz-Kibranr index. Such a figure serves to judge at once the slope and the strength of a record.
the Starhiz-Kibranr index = 16.5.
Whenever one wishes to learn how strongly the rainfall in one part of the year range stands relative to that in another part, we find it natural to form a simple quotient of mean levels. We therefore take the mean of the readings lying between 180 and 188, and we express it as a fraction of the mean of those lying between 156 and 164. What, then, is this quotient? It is 1.0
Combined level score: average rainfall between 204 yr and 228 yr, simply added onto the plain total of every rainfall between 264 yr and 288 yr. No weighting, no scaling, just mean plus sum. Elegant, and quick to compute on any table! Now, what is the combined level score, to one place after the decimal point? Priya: 157.6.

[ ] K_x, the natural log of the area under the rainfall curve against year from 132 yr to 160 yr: 6.21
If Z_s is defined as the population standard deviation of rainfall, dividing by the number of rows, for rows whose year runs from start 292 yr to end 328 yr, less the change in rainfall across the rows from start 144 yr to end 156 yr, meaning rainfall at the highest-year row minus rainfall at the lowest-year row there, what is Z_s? 2.6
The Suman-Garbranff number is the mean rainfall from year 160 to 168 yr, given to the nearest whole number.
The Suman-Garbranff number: 15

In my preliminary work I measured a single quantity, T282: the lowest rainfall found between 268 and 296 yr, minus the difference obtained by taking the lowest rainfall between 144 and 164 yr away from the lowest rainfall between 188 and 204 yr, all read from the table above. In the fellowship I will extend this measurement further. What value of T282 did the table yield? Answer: 19.8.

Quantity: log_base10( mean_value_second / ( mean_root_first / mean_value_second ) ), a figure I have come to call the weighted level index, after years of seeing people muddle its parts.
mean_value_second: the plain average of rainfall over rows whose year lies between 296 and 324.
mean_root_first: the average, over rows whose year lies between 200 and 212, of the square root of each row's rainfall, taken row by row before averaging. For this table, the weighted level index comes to 2.08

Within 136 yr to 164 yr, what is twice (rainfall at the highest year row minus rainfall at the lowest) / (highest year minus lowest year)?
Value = -0.32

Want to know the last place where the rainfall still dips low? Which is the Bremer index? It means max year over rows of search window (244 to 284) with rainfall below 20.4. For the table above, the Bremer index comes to 246 yr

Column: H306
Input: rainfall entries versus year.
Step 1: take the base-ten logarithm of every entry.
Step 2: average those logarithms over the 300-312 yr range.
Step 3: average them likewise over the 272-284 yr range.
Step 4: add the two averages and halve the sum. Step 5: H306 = 1.36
